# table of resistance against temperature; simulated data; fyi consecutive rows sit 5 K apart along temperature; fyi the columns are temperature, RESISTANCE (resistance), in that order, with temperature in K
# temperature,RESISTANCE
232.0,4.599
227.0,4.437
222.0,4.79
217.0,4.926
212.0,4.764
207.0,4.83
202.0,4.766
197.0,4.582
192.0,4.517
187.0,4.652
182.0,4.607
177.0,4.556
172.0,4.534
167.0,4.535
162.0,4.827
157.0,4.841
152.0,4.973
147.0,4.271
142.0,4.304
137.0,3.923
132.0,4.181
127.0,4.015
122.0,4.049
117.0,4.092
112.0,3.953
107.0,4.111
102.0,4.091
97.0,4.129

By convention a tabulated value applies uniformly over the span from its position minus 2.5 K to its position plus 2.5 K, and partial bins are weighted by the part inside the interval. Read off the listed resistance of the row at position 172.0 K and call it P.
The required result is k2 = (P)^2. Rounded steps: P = 4.534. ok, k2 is 20.6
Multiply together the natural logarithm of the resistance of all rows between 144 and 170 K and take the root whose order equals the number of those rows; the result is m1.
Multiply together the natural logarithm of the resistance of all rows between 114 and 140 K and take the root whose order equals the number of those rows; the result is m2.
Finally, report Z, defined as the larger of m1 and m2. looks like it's 1.54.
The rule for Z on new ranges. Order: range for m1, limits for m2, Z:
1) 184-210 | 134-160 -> 1.54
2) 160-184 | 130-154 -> 1.53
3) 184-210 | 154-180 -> 1.54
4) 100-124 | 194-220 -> 1.56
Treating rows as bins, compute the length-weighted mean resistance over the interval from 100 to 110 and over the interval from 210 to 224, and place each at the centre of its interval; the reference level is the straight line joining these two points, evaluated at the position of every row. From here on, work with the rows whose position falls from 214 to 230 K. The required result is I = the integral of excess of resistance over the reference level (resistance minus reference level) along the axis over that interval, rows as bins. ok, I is -2.4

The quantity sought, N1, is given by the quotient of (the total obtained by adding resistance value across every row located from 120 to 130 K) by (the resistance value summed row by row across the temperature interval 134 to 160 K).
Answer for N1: 0.36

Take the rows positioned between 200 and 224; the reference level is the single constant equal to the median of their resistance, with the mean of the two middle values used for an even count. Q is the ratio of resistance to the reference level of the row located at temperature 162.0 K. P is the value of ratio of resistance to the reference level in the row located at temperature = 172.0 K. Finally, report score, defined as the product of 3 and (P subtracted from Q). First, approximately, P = 0.95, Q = 1.01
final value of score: 0.2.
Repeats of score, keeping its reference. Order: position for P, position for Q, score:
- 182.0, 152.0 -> 0.2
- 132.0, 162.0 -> 0.4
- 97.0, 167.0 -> 0.3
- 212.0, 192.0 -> -0.2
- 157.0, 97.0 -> -0.4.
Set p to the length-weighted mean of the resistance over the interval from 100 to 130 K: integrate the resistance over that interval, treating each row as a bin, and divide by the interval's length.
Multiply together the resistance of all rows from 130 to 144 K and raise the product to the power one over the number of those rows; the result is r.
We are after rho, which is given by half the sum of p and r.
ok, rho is 4.09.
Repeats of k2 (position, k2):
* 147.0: 18.2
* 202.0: 22.7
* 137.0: 15.4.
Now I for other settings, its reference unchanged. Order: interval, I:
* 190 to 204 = -1.1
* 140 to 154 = 1.9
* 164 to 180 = 0.3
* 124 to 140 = -3.6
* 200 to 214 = 0.3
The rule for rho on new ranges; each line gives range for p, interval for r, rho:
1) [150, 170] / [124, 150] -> 4.46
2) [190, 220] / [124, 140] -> 4.39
